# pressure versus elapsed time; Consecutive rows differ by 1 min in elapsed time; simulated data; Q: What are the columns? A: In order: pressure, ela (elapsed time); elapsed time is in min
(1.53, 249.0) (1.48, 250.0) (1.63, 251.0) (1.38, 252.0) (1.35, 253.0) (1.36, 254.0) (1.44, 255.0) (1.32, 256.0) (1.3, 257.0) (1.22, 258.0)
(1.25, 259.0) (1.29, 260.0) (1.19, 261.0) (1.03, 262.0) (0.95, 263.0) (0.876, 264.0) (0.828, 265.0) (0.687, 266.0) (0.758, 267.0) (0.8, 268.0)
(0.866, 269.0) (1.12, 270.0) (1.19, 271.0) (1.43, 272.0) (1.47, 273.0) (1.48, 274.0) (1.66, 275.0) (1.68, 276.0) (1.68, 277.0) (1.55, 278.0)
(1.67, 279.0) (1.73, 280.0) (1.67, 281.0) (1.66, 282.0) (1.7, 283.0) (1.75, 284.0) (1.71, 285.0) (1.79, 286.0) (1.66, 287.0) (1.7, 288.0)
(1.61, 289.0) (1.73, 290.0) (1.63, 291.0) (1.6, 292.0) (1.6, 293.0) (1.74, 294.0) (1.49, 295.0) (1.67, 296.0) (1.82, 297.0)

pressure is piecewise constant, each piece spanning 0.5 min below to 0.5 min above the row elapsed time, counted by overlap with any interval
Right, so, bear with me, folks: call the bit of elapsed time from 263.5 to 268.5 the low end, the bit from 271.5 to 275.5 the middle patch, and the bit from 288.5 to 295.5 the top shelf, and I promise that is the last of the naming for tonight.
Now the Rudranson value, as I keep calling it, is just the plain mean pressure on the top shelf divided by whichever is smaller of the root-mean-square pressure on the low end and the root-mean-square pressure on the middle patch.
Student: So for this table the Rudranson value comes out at 2.1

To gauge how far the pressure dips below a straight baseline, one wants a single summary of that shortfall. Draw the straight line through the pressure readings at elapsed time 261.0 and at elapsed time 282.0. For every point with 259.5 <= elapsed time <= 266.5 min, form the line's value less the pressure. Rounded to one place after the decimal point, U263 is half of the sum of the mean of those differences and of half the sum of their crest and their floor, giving 0.3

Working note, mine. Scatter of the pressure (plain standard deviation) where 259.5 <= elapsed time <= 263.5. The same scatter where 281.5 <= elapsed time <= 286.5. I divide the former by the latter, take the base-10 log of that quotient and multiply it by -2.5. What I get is -1.2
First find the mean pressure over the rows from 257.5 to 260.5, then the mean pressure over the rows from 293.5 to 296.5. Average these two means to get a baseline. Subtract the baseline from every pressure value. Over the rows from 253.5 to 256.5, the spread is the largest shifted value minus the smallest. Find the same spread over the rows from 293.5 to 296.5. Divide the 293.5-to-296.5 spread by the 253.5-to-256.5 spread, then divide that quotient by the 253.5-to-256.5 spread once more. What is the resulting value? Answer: 17.4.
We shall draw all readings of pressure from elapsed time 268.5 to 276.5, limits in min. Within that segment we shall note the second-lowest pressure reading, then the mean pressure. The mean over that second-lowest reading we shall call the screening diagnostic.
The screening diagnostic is 1.22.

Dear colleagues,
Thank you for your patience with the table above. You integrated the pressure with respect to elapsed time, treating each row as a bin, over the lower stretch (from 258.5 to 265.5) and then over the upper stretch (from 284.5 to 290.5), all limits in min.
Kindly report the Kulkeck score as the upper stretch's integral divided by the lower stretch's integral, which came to 1.4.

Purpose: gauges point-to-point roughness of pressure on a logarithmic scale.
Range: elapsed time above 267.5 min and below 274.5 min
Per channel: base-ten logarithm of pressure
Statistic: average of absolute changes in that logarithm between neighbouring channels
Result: 0.045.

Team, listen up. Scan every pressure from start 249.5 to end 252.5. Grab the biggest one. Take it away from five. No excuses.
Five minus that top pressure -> 3.37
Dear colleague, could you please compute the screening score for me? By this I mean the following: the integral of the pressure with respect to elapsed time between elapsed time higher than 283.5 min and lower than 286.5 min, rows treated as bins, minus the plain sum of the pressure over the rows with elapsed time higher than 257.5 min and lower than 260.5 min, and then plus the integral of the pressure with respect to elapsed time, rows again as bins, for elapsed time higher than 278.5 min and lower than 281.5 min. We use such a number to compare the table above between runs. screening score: 7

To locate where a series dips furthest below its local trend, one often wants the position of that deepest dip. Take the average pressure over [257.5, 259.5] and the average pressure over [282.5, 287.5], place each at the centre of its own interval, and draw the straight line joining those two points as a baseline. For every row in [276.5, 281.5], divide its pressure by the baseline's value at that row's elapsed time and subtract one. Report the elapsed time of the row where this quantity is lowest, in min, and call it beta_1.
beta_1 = 278.0 min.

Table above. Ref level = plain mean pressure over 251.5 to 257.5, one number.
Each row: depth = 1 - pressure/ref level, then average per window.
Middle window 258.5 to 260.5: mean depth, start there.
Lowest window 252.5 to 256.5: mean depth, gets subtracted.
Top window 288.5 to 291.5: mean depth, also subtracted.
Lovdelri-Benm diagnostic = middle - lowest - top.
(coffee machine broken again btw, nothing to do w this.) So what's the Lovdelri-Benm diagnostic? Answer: 0.29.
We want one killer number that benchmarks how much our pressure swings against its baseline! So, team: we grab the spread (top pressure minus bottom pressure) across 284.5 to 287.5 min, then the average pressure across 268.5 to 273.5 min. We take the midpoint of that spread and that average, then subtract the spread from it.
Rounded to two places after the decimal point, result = 0.54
